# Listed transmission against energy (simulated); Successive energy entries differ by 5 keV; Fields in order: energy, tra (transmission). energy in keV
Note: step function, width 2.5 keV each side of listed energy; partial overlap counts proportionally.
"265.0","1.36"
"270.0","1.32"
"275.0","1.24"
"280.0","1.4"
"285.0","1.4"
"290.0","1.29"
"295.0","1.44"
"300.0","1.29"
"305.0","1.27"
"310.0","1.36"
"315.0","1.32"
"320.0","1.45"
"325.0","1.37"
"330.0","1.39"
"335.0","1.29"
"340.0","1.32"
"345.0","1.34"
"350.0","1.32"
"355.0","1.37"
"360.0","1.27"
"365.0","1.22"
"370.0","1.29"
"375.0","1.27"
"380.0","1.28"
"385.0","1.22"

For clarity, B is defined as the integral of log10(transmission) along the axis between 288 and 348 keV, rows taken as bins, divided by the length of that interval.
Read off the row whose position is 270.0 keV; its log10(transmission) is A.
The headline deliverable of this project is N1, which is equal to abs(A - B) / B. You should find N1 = 0.06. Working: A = 0.121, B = 0.128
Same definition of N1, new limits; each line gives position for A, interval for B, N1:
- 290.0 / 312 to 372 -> 0.10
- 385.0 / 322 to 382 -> 0.27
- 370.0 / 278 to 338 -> 0.16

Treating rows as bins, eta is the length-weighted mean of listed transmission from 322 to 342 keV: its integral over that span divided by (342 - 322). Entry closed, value 1.35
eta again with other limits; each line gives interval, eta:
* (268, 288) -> 1.34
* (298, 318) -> 1.31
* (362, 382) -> 1.26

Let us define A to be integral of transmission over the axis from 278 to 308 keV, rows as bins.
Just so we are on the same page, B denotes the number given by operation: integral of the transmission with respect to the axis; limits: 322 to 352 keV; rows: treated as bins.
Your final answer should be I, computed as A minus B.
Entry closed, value 0.2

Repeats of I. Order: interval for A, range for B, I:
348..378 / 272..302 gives -1.6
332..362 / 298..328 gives -0.7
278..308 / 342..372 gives 1.4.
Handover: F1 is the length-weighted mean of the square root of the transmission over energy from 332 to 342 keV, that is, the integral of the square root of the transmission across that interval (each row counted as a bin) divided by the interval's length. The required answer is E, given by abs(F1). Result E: 1.14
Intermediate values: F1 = 1.144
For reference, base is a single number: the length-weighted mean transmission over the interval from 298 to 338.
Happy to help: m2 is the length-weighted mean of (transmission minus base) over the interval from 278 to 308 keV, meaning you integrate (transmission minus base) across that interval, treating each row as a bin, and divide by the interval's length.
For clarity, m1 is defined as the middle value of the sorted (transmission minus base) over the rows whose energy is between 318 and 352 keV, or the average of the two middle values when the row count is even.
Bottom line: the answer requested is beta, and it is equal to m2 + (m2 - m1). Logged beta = 0.01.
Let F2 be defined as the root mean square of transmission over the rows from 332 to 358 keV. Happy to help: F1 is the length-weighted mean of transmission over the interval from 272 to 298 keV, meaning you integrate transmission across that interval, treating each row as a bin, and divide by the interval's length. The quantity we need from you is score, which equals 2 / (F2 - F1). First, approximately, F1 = 1.35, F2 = 1.33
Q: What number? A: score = -84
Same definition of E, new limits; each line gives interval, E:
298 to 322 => 1.16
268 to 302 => 1.16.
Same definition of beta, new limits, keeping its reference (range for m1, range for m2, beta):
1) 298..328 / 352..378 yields -0.11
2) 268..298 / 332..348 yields -0.06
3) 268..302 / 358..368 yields -0.17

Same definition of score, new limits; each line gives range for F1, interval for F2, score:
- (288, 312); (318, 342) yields 57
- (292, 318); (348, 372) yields -47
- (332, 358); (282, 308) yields 171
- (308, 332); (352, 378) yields -21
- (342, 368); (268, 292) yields 73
